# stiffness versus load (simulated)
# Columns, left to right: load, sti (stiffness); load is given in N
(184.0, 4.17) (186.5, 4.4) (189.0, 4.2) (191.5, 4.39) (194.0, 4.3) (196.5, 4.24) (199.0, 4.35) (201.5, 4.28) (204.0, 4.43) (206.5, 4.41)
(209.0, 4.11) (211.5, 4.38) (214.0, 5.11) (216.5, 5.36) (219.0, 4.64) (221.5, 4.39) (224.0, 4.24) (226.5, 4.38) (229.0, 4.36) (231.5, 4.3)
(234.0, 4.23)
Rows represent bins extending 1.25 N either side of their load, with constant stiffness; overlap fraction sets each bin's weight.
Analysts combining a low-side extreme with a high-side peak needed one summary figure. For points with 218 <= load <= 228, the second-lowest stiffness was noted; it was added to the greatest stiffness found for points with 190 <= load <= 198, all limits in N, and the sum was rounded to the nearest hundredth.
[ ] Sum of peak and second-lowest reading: 8.77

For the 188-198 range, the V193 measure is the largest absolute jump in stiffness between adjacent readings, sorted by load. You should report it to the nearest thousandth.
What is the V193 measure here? 0.190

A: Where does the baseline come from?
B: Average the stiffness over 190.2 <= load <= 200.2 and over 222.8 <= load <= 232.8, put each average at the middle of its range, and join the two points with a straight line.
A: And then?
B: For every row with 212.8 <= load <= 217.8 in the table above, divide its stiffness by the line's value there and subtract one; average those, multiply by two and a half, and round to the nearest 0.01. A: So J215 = 0.53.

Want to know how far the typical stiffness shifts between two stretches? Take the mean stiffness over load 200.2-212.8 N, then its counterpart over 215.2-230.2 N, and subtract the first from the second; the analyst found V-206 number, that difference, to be 0.24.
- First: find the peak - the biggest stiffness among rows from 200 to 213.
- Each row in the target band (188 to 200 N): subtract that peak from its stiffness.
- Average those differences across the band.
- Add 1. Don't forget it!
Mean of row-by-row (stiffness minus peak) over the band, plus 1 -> 0.87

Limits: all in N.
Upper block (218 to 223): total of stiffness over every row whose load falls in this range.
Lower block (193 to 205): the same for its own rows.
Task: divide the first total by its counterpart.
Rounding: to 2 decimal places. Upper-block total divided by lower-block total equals 0.42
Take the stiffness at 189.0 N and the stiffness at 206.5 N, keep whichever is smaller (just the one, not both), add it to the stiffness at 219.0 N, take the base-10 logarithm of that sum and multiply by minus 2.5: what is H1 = -2.37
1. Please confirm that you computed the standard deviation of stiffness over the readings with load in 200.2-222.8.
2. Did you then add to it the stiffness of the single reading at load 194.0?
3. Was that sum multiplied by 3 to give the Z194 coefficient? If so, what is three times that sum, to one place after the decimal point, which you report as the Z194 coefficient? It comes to 14.1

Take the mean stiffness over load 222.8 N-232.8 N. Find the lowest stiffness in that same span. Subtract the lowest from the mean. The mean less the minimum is 0.080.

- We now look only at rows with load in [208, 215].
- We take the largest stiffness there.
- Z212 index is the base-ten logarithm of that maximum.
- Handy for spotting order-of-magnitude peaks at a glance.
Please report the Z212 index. 0.708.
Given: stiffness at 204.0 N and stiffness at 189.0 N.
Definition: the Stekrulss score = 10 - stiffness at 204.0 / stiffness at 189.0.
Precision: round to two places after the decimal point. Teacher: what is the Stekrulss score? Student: 8.95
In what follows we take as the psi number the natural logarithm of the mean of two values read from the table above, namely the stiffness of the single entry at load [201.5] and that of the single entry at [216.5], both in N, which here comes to 1.57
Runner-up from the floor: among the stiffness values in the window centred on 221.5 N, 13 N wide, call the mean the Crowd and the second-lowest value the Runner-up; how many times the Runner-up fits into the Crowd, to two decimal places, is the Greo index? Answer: 1.05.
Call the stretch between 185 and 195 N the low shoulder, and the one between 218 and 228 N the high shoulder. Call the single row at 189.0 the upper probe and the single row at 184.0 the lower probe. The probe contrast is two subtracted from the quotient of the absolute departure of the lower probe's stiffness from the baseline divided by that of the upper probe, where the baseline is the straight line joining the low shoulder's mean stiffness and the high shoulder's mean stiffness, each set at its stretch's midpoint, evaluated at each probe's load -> -0.9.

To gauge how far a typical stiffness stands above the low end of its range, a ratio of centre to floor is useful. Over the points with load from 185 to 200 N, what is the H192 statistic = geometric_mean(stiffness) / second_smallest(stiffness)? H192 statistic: 1.02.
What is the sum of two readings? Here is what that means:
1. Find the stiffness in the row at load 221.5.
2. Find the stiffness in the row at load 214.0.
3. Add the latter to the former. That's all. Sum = 9.50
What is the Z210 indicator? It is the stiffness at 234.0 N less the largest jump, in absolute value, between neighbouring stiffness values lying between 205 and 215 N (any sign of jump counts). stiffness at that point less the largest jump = 3.5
